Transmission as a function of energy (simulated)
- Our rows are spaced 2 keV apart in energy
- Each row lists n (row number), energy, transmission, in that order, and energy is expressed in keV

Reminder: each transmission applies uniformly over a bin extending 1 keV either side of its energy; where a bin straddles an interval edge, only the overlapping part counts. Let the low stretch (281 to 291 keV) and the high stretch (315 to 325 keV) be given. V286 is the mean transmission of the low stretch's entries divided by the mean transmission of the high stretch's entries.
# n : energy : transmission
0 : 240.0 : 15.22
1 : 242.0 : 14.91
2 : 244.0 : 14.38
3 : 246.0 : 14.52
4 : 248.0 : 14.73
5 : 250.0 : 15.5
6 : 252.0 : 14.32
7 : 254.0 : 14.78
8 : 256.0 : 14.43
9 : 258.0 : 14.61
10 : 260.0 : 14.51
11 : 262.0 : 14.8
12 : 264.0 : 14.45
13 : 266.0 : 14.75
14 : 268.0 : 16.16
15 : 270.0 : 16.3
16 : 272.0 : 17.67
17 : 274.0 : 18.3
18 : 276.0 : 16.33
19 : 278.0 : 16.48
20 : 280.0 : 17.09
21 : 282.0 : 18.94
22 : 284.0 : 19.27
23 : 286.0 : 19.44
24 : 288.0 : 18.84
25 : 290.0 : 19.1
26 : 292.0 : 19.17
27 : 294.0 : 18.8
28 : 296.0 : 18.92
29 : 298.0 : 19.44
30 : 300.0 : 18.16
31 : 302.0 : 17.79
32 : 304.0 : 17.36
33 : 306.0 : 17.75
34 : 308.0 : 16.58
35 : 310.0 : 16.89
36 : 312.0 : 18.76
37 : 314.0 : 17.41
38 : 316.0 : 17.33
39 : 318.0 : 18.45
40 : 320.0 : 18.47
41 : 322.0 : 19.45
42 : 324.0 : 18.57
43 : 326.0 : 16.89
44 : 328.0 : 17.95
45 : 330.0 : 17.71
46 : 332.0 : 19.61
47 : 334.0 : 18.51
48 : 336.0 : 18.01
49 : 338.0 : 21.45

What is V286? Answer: 1.04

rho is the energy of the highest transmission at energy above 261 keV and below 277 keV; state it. 274.0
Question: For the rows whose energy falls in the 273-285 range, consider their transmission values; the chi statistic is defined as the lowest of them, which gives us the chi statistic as 16.33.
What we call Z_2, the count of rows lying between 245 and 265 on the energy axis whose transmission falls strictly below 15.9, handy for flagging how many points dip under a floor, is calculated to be 10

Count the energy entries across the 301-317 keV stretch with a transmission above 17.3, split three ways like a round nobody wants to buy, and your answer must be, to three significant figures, 2.00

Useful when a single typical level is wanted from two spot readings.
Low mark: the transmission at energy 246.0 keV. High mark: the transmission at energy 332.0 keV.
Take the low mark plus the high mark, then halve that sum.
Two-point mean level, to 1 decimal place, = 17.1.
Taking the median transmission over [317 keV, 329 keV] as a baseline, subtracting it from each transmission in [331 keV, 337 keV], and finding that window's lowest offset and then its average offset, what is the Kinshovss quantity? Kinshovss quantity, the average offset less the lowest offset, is 0.7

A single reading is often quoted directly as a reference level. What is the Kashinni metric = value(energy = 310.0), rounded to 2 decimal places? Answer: 16.89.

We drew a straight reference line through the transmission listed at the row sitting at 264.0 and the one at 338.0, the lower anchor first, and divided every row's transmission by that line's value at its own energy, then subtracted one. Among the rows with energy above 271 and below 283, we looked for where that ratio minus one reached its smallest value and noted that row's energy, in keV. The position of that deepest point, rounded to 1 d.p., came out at 278.0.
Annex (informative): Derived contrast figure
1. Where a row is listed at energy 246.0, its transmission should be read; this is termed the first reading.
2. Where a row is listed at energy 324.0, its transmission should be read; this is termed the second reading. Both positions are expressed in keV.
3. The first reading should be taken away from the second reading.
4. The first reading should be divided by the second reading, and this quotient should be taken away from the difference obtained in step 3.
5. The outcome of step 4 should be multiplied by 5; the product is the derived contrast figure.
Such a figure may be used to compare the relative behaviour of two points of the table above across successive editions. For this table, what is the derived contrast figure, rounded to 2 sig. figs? 16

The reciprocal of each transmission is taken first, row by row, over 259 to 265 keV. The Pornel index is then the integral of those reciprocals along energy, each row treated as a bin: 0.41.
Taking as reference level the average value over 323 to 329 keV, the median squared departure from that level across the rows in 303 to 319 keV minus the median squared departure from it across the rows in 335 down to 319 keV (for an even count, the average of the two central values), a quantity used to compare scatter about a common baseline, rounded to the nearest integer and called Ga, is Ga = 0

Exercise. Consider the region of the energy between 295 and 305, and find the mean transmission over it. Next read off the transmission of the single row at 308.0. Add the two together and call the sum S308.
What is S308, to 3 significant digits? 34.9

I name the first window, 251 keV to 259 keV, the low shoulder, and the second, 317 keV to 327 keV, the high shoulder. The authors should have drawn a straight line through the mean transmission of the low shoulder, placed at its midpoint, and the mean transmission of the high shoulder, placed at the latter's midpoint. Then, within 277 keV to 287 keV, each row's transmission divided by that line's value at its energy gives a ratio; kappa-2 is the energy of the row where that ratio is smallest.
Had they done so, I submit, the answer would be 278.0 keV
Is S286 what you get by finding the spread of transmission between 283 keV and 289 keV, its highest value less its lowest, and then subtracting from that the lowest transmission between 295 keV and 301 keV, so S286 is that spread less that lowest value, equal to -17.6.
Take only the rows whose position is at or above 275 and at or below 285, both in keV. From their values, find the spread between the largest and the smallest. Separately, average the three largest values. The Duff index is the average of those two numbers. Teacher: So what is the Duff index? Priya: 10.7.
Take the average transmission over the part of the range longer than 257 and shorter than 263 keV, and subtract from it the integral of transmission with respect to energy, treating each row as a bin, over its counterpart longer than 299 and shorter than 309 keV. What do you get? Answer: -161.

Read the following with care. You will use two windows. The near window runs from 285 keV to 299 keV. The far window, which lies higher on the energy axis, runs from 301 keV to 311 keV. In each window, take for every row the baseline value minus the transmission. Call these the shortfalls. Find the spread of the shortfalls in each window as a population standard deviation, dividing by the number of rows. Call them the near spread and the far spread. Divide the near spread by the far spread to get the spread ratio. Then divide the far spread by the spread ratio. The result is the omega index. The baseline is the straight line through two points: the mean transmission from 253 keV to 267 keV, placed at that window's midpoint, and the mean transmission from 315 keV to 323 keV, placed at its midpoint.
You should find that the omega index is 1.08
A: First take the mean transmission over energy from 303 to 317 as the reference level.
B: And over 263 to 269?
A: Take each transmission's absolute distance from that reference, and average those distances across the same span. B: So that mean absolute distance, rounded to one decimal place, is 2.3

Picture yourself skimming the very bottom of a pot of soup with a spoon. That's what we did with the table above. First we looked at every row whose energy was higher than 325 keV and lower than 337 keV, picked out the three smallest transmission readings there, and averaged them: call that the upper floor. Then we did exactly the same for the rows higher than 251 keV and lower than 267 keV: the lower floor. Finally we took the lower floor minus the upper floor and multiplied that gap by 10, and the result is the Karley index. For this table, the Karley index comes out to -31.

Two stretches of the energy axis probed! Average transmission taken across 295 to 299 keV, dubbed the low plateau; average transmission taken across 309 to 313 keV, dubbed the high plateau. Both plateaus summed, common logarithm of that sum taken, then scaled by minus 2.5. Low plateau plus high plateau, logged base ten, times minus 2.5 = -3.92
